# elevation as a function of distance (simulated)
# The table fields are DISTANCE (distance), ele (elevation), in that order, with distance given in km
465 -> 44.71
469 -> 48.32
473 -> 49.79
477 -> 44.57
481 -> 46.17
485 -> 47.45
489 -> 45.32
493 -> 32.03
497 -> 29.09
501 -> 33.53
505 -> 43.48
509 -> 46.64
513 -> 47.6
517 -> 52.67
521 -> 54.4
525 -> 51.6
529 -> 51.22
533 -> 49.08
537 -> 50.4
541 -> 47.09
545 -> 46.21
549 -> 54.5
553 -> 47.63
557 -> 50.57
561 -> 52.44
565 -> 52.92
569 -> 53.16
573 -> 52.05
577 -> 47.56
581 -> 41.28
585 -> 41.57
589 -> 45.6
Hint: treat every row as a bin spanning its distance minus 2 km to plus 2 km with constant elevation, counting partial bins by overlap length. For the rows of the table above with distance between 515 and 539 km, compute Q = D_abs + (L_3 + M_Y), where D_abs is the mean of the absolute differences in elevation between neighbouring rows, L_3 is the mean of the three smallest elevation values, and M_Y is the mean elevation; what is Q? 103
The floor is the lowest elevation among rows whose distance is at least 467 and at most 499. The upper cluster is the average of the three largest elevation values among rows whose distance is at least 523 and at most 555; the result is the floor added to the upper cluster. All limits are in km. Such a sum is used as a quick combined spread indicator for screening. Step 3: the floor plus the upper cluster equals 82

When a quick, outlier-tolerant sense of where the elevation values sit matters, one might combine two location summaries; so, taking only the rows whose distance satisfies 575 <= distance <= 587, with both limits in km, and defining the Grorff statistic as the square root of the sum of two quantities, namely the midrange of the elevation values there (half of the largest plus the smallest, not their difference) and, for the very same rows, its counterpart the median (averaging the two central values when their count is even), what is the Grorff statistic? 9.3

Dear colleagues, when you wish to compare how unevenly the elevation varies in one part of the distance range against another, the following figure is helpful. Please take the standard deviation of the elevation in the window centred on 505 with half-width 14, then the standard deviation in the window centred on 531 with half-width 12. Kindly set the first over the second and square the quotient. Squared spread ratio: 14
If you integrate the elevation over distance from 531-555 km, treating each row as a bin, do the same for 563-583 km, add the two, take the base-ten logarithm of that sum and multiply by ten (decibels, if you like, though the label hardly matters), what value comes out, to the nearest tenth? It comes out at 33.4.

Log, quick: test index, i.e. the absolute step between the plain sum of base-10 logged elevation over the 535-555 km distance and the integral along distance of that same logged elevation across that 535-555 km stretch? 25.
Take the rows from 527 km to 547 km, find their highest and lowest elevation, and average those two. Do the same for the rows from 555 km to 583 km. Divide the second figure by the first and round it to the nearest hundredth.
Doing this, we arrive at 0.97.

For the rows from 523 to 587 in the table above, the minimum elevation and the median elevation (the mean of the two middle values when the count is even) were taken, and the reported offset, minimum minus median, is -9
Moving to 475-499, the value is -16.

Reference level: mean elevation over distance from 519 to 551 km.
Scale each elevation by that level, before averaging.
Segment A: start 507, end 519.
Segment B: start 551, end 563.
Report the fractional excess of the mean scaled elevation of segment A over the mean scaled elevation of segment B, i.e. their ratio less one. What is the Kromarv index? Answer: -0.02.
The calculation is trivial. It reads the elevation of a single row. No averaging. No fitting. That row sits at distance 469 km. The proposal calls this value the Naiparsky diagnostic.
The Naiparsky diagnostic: 48.32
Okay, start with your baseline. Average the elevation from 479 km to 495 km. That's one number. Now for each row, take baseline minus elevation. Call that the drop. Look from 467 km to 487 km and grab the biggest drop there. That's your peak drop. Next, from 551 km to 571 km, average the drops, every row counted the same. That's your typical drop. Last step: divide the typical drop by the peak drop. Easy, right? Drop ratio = 4.7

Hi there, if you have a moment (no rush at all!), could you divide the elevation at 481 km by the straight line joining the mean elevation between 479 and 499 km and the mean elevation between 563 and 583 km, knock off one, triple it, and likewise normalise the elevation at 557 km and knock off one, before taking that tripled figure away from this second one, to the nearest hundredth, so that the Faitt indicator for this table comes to -0.48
